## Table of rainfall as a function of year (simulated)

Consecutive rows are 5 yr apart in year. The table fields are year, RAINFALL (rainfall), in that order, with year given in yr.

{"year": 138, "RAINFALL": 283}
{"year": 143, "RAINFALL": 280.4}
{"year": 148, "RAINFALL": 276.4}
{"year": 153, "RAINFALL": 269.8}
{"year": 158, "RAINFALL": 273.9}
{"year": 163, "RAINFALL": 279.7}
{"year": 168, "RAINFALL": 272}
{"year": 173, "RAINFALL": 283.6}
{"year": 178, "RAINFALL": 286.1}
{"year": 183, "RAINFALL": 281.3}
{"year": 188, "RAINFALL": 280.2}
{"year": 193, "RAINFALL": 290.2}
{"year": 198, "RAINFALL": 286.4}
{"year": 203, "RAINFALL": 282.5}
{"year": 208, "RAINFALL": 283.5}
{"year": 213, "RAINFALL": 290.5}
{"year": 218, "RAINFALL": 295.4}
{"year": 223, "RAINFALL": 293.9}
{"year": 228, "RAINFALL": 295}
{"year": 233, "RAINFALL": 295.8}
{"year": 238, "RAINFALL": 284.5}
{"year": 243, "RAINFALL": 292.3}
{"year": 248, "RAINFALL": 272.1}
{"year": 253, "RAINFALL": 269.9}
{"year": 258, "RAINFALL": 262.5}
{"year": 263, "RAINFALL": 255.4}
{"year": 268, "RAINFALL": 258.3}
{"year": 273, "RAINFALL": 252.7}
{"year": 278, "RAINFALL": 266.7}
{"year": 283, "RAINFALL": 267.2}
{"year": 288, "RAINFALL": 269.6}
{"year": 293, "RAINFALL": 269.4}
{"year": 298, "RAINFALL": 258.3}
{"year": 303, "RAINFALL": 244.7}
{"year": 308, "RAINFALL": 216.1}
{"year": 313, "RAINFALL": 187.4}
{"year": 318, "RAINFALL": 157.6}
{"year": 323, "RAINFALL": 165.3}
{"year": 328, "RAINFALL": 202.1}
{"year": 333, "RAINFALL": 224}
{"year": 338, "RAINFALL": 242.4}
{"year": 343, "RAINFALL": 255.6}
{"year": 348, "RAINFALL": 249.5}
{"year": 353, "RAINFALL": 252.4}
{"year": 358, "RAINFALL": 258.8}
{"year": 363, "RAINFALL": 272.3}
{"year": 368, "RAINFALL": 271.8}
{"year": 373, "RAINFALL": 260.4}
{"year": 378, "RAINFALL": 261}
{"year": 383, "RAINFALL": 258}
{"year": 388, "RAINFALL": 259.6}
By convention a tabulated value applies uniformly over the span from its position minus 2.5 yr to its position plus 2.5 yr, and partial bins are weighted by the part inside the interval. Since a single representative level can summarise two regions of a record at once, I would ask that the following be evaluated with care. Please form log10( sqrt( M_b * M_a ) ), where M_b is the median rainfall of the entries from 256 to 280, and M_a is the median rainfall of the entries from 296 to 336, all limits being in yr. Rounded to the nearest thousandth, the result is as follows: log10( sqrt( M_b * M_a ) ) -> 2.366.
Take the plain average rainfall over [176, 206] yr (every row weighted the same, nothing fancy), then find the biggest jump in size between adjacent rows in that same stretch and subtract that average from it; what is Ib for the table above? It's -274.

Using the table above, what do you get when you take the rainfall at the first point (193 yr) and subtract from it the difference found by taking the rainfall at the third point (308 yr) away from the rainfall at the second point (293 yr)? 237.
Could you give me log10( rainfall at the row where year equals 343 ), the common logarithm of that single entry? 2.41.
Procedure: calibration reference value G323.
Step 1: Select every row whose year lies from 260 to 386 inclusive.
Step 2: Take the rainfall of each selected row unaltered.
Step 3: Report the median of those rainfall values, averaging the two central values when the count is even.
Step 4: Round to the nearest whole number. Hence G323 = 256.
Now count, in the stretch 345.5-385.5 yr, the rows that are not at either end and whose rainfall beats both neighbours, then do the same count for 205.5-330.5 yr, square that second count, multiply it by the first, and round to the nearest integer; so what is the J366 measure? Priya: 50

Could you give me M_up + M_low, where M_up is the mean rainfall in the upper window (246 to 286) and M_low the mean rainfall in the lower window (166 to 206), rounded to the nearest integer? 546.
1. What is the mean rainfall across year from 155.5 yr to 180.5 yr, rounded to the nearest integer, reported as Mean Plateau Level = 279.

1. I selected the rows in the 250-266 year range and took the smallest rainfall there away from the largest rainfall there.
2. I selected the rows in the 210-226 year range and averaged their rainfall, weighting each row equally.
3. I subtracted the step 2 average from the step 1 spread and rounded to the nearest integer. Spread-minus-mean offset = -279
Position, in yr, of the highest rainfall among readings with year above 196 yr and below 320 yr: 233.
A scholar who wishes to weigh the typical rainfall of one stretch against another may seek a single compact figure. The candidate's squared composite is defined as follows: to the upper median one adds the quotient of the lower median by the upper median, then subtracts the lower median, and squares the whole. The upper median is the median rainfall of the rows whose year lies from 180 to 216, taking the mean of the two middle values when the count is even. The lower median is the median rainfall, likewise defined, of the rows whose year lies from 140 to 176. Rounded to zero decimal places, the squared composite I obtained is 65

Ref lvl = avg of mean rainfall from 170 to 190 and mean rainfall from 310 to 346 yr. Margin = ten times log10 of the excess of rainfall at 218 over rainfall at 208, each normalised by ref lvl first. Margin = -13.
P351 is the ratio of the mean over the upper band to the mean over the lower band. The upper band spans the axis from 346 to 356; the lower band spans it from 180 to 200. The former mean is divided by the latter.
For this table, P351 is 0.88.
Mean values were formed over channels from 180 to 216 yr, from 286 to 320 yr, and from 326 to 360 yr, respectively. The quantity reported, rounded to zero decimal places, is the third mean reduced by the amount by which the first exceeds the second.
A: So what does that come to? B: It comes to 185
